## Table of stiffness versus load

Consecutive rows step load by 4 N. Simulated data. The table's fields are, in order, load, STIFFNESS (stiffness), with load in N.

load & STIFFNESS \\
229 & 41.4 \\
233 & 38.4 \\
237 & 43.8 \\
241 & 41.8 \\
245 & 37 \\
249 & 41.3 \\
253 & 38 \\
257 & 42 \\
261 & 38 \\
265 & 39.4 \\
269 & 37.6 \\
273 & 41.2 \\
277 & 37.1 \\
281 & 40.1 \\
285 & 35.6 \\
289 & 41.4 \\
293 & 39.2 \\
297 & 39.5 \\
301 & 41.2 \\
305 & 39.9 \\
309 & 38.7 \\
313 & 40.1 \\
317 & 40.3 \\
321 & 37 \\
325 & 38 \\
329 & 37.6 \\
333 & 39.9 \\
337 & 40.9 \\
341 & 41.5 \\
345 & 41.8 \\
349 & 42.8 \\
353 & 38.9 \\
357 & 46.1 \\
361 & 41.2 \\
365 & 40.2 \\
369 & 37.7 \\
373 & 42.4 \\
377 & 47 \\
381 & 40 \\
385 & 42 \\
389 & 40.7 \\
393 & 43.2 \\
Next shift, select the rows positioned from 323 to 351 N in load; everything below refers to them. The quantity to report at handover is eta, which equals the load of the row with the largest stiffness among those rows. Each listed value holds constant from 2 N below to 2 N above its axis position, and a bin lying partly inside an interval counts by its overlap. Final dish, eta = 349 N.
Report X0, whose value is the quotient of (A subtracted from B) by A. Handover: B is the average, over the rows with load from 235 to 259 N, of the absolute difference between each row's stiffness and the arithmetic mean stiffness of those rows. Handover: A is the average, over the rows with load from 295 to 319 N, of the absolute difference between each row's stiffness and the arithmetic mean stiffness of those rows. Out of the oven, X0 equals 2.6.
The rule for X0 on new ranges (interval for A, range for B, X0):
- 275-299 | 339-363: 0.0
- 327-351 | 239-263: 0.5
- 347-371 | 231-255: 0.0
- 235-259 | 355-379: 0.3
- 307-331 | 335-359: 0.5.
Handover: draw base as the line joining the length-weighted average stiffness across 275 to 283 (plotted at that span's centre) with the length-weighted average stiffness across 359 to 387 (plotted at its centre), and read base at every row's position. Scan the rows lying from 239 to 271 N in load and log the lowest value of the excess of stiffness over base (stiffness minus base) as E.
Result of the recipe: -0.7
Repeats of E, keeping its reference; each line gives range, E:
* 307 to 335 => -2.9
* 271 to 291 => -3.2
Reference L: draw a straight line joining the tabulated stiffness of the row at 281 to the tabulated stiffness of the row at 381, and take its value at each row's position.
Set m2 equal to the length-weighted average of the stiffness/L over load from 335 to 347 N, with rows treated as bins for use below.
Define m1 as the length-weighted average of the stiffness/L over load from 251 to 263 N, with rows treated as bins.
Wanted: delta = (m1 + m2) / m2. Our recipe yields 1.95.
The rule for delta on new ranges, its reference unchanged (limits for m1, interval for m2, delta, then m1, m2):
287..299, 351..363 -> 1.95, 1.00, 1.051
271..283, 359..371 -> 1.99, 0.98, 0.992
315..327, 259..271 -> 2.00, 0.96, 0.956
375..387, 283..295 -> 2.11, 1.07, 0.966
